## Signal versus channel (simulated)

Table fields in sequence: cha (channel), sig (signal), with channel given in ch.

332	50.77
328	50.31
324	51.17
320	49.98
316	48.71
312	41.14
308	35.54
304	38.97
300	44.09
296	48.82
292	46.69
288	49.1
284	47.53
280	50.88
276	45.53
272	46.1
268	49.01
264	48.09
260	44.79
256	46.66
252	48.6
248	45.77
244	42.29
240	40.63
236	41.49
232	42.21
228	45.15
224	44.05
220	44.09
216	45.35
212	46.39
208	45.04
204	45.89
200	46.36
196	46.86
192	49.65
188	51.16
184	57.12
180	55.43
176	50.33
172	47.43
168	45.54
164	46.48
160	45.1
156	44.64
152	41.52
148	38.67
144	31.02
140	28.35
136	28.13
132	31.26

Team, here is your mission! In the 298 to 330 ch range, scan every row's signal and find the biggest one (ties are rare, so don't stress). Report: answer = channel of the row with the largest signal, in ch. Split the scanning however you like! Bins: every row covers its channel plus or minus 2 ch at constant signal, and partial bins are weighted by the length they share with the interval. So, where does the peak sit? 324 ch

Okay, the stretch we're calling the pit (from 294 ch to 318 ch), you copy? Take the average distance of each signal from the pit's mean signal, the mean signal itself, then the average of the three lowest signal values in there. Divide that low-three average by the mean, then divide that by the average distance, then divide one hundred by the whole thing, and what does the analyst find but 481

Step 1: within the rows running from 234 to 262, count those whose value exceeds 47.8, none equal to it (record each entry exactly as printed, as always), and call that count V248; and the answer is 1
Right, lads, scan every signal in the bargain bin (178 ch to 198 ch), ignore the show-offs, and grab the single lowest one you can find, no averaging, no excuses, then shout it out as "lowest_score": 46.86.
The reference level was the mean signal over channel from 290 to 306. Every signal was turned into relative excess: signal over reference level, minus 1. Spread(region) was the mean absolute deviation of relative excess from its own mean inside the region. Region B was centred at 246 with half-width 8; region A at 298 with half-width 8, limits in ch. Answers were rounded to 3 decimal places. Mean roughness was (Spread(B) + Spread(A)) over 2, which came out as 0.067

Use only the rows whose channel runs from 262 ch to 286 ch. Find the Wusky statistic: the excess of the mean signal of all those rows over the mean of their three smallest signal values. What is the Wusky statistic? 1.5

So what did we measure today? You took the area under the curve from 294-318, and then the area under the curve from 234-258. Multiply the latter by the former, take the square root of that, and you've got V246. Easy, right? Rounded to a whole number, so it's 1045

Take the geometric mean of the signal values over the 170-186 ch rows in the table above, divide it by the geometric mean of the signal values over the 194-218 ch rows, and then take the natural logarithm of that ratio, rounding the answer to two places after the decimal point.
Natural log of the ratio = 0.13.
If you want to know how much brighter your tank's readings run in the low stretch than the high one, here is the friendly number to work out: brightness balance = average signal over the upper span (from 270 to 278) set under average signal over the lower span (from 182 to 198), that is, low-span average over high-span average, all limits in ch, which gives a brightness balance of 1.12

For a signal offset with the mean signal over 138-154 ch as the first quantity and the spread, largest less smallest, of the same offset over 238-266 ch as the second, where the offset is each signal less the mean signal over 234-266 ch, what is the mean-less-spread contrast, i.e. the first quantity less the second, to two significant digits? -18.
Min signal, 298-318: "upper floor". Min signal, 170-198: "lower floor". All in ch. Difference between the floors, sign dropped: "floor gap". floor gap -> 11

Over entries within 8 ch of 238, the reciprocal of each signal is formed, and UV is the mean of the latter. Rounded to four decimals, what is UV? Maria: 0.0240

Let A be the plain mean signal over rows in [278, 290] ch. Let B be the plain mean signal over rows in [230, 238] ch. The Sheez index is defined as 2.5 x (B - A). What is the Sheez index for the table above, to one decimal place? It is -18.3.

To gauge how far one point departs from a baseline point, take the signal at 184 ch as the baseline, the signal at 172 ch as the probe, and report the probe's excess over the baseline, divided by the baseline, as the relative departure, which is -0.17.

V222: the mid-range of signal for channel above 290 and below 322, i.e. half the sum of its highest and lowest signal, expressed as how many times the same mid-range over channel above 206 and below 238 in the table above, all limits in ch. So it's 0.97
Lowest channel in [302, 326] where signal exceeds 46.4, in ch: 316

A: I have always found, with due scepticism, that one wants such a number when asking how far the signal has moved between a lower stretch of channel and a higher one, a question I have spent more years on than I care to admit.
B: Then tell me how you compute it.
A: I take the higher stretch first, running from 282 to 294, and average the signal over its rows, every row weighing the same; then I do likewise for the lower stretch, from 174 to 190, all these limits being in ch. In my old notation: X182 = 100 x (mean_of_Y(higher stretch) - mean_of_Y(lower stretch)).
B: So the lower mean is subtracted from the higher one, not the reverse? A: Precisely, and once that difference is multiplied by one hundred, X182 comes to -574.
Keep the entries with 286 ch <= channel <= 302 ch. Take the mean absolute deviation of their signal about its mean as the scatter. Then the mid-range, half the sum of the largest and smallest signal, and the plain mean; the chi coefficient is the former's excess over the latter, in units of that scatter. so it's -0.3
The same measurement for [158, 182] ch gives 0.6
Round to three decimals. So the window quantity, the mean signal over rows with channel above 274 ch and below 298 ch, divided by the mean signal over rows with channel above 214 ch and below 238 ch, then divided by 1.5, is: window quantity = 0.733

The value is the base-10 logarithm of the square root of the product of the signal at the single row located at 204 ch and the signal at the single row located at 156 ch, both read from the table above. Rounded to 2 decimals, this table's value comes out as 1.66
